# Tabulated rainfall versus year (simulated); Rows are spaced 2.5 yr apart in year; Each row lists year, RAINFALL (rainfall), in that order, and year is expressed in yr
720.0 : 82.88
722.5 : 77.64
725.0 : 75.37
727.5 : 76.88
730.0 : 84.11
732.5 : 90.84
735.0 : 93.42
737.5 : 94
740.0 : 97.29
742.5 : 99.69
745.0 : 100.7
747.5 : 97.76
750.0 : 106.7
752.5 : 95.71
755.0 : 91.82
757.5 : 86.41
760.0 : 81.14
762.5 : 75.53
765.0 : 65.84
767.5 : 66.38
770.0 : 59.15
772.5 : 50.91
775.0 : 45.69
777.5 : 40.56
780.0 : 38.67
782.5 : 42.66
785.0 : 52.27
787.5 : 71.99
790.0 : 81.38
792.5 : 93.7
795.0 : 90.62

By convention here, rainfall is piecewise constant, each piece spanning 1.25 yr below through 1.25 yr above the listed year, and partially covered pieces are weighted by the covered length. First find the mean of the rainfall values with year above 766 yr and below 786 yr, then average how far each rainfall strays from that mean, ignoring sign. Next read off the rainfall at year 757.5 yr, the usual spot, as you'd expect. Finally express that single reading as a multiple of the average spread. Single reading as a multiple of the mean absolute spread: 11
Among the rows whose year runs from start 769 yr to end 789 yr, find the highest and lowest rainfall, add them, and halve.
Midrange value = 55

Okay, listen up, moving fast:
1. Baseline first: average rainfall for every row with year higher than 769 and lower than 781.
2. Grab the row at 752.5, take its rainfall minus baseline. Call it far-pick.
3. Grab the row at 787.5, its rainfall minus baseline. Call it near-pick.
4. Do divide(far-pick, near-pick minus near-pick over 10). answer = 2.2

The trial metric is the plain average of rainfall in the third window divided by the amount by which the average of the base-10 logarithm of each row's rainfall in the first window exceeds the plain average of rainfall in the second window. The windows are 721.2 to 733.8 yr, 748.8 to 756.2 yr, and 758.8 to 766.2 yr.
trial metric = -0.77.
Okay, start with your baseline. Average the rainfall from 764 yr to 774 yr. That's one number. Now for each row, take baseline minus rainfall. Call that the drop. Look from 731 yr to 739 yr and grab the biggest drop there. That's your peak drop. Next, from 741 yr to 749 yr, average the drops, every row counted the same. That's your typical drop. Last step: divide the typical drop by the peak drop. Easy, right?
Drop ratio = 1.3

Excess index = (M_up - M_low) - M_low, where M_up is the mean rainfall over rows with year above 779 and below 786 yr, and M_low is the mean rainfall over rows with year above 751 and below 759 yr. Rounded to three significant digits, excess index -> -138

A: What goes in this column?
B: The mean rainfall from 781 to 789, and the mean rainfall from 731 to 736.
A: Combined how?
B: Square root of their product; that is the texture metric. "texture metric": 72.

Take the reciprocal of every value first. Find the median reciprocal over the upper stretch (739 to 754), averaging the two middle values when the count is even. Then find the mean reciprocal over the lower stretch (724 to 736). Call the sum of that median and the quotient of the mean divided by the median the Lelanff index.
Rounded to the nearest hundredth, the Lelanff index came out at 1.19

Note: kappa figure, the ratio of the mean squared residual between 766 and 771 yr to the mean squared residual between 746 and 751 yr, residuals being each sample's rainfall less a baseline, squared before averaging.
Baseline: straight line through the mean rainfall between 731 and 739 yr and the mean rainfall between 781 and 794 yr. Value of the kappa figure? 0.8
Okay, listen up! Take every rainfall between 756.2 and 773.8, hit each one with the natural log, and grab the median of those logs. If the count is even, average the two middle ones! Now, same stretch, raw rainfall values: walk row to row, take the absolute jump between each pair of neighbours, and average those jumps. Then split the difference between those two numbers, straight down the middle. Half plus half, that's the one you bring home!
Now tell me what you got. 5.1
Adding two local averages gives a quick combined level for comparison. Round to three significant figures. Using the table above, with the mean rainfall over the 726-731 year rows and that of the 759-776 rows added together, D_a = 144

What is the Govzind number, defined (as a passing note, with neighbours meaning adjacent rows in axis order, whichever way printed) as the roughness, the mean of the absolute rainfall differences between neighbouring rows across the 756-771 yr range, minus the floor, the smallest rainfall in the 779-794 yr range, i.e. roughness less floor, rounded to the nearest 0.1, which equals -33.0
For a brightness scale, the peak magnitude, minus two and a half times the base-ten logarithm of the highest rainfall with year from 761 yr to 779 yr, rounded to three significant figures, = -4.70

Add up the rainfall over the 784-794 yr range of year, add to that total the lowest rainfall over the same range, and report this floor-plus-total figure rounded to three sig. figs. 352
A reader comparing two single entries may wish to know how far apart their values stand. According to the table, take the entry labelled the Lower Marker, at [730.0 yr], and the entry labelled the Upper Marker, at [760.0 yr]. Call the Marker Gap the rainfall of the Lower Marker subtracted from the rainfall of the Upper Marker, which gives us -3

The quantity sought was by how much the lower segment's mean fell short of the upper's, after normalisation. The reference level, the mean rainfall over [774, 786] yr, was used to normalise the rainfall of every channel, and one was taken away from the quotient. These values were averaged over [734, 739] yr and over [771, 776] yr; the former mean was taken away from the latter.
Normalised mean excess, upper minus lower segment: -1.0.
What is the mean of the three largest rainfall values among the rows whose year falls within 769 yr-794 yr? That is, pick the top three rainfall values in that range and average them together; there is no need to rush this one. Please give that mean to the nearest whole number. 82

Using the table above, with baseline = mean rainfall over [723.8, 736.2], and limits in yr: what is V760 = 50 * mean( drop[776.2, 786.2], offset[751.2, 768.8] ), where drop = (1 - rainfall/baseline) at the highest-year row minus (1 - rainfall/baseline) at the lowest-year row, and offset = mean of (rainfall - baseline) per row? -96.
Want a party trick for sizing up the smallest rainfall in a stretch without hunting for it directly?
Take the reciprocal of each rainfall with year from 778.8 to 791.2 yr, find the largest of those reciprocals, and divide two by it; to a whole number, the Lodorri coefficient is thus 77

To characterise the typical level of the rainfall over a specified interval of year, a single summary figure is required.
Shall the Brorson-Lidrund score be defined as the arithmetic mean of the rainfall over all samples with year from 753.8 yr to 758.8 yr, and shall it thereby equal 89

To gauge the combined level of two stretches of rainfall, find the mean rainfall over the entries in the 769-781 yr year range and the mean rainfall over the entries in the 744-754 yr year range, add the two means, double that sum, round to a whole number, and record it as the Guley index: 294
